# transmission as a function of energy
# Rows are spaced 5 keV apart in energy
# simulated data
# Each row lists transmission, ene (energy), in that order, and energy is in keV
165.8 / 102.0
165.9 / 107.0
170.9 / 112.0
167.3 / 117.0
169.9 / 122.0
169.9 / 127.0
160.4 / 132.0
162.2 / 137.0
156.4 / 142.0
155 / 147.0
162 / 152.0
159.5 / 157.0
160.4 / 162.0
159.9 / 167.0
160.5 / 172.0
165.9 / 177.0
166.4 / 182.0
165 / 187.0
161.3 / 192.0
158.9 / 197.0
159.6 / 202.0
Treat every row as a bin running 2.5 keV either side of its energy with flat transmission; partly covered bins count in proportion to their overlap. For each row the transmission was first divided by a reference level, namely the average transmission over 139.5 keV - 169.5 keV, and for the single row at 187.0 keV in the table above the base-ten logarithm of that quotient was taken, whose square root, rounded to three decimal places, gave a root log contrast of 0.128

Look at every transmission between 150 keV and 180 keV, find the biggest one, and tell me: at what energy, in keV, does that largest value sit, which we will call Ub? 177.0 keV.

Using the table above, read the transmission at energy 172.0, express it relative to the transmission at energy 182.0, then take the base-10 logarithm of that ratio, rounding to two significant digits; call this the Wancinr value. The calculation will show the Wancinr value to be -0.016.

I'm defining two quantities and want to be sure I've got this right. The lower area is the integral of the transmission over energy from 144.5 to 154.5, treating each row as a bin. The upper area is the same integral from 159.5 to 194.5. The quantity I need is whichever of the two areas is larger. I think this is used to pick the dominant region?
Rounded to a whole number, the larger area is 5697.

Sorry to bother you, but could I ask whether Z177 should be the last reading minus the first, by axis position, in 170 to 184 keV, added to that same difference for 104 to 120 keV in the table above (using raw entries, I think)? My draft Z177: 7.3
